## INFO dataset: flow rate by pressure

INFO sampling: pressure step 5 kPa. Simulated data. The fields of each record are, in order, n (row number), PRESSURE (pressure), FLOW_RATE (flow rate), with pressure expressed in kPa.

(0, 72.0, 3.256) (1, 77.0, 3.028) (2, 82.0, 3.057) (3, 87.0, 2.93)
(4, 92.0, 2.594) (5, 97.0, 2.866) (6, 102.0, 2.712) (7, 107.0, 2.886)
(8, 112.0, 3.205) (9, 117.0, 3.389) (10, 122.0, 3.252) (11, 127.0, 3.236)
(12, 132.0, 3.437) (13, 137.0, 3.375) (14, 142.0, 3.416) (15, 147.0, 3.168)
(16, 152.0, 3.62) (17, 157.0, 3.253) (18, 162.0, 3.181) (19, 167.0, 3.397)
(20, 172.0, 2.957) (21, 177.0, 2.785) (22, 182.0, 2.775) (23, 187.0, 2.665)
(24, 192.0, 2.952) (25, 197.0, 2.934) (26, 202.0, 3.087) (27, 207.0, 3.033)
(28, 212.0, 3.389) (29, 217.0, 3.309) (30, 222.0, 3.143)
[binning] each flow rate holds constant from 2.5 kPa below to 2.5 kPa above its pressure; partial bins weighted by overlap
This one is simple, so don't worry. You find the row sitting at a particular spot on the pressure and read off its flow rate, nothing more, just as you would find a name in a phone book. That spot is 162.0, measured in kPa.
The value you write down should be 3.181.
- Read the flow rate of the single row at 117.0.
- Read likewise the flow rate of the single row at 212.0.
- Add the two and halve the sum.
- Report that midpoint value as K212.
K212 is 3.39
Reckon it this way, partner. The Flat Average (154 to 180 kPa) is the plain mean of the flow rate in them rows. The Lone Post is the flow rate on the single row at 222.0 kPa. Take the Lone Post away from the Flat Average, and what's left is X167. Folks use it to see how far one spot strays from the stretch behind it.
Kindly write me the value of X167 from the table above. 0.0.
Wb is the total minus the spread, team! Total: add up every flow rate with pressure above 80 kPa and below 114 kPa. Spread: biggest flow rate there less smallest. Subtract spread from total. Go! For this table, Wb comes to 20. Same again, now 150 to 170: 13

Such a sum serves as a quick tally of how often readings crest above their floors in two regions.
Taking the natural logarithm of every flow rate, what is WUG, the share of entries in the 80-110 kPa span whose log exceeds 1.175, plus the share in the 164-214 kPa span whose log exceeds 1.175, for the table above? 0.20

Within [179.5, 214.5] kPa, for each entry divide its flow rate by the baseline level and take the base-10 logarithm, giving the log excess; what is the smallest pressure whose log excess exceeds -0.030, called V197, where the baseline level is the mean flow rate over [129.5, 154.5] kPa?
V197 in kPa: 212.0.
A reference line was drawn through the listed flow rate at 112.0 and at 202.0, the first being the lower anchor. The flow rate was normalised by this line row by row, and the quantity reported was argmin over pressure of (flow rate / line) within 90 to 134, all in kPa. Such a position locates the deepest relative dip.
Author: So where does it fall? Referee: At 92.0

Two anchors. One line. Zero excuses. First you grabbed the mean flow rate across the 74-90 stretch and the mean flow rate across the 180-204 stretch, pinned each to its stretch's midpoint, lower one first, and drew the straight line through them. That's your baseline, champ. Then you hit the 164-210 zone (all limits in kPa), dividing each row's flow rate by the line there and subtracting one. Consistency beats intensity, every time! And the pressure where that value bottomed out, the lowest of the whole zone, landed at 187.0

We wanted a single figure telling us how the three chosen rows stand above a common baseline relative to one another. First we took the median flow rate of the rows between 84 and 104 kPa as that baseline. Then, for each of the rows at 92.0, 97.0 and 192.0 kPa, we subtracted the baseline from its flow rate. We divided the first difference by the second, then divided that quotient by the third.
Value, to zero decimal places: -16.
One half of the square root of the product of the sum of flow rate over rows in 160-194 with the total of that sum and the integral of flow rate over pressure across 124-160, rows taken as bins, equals 27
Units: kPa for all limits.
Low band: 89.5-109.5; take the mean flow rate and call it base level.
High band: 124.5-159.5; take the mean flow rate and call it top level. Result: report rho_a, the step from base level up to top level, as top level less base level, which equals 0.6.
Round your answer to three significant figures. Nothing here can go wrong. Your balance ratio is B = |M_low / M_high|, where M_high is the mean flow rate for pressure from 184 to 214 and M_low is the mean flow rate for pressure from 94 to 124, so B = 1.01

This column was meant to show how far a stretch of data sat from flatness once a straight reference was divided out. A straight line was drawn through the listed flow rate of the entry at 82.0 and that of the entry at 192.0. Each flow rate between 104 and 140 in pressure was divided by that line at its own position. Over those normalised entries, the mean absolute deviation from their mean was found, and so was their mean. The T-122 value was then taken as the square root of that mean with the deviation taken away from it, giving 1.02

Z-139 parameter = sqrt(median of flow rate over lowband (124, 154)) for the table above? 1.84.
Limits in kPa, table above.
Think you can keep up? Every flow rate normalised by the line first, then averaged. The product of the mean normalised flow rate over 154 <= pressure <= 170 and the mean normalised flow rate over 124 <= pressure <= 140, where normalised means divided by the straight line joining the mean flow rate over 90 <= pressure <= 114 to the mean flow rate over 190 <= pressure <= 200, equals 1.31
